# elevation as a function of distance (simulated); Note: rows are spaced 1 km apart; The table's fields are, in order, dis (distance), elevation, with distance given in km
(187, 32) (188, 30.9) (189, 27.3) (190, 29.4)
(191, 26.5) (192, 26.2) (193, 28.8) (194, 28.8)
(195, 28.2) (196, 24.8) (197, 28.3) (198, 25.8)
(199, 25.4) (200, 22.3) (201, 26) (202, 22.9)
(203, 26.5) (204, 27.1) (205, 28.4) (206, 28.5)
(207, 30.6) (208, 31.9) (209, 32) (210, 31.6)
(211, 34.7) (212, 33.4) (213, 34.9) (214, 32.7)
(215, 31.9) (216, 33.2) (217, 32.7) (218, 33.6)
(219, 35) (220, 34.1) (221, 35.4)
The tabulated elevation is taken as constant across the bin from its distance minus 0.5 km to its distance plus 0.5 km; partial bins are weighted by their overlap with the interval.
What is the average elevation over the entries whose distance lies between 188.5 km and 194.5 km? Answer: 28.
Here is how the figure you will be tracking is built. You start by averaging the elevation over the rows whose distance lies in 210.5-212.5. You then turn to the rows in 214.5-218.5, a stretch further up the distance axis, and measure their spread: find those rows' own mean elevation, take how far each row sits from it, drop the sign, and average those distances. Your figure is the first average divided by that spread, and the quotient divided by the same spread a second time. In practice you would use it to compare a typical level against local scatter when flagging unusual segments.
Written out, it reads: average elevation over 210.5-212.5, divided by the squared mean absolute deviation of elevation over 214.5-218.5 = 113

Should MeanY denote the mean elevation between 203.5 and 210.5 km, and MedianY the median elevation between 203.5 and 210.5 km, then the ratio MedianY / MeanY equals 1.02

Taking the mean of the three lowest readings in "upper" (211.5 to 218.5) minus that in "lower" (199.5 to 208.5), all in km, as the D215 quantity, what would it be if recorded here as 9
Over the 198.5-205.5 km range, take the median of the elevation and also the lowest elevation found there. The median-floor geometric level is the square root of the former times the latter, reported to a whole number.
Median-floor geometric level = 24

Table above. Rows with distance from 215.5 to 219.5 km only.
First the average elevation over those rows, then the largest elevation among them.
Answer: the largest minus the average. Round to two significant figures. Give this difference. 1.4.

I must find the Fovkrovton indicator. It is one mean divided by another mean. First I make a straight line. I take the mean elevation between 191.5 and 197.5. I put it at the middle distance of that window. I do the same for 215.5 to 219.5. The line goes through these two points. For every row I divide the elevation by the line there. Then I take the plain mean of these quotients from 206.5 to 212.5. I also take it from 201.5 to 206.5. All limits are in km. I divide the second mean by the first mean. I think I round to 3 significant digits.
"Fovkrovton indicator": 0.864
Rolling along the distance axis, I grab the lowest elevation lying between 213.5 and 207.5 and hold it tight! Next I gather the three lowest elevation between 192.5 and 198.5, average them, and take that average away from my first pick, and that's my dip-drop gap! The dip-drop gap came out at 5.3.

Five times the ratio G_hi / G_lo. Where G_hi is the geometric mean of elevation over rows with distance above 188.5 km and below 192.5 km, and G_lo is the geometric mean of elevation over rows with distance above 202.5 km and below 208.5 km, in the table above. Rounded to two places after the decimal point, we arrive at 4.75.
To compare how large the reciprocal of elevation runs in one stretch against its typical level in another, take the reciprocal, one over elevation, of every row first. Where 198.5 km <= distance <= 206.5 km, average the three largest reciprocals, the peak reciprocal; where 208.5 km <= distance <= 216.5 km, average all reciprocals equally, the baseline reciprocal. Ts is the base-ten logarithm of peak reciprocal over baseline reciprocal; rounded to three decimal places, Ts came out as 0.148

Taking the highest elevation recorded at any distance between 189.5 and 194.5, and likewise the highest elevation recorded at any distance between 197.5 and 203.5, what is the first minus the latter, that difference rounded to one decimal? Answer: 2.9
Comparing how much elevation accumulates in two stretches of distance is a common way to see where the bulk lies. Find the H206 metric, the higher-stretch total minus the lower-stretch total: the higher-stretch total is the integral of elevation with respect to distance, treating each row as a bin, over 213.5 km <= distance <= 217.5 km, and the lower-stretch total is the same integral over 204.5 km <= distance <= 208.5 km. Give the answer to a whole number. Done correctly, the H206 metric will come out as 11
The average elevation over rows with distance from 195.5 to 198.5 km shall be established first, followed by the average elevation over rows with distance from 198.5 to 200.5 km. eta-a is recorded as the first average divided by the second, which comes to 1.10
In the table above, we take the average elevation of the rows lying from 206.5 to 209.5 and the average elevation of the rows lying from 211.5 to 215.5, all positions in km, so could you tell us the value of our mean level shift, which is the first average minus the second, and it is -2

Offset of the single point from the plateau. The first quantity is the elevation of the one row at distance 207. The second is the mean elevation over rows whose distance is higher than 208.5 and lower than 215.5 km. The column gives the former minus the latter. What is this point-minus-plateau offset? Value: -2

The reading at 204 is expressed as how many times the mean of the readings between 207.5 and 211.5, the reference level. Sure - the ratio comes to 0.83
